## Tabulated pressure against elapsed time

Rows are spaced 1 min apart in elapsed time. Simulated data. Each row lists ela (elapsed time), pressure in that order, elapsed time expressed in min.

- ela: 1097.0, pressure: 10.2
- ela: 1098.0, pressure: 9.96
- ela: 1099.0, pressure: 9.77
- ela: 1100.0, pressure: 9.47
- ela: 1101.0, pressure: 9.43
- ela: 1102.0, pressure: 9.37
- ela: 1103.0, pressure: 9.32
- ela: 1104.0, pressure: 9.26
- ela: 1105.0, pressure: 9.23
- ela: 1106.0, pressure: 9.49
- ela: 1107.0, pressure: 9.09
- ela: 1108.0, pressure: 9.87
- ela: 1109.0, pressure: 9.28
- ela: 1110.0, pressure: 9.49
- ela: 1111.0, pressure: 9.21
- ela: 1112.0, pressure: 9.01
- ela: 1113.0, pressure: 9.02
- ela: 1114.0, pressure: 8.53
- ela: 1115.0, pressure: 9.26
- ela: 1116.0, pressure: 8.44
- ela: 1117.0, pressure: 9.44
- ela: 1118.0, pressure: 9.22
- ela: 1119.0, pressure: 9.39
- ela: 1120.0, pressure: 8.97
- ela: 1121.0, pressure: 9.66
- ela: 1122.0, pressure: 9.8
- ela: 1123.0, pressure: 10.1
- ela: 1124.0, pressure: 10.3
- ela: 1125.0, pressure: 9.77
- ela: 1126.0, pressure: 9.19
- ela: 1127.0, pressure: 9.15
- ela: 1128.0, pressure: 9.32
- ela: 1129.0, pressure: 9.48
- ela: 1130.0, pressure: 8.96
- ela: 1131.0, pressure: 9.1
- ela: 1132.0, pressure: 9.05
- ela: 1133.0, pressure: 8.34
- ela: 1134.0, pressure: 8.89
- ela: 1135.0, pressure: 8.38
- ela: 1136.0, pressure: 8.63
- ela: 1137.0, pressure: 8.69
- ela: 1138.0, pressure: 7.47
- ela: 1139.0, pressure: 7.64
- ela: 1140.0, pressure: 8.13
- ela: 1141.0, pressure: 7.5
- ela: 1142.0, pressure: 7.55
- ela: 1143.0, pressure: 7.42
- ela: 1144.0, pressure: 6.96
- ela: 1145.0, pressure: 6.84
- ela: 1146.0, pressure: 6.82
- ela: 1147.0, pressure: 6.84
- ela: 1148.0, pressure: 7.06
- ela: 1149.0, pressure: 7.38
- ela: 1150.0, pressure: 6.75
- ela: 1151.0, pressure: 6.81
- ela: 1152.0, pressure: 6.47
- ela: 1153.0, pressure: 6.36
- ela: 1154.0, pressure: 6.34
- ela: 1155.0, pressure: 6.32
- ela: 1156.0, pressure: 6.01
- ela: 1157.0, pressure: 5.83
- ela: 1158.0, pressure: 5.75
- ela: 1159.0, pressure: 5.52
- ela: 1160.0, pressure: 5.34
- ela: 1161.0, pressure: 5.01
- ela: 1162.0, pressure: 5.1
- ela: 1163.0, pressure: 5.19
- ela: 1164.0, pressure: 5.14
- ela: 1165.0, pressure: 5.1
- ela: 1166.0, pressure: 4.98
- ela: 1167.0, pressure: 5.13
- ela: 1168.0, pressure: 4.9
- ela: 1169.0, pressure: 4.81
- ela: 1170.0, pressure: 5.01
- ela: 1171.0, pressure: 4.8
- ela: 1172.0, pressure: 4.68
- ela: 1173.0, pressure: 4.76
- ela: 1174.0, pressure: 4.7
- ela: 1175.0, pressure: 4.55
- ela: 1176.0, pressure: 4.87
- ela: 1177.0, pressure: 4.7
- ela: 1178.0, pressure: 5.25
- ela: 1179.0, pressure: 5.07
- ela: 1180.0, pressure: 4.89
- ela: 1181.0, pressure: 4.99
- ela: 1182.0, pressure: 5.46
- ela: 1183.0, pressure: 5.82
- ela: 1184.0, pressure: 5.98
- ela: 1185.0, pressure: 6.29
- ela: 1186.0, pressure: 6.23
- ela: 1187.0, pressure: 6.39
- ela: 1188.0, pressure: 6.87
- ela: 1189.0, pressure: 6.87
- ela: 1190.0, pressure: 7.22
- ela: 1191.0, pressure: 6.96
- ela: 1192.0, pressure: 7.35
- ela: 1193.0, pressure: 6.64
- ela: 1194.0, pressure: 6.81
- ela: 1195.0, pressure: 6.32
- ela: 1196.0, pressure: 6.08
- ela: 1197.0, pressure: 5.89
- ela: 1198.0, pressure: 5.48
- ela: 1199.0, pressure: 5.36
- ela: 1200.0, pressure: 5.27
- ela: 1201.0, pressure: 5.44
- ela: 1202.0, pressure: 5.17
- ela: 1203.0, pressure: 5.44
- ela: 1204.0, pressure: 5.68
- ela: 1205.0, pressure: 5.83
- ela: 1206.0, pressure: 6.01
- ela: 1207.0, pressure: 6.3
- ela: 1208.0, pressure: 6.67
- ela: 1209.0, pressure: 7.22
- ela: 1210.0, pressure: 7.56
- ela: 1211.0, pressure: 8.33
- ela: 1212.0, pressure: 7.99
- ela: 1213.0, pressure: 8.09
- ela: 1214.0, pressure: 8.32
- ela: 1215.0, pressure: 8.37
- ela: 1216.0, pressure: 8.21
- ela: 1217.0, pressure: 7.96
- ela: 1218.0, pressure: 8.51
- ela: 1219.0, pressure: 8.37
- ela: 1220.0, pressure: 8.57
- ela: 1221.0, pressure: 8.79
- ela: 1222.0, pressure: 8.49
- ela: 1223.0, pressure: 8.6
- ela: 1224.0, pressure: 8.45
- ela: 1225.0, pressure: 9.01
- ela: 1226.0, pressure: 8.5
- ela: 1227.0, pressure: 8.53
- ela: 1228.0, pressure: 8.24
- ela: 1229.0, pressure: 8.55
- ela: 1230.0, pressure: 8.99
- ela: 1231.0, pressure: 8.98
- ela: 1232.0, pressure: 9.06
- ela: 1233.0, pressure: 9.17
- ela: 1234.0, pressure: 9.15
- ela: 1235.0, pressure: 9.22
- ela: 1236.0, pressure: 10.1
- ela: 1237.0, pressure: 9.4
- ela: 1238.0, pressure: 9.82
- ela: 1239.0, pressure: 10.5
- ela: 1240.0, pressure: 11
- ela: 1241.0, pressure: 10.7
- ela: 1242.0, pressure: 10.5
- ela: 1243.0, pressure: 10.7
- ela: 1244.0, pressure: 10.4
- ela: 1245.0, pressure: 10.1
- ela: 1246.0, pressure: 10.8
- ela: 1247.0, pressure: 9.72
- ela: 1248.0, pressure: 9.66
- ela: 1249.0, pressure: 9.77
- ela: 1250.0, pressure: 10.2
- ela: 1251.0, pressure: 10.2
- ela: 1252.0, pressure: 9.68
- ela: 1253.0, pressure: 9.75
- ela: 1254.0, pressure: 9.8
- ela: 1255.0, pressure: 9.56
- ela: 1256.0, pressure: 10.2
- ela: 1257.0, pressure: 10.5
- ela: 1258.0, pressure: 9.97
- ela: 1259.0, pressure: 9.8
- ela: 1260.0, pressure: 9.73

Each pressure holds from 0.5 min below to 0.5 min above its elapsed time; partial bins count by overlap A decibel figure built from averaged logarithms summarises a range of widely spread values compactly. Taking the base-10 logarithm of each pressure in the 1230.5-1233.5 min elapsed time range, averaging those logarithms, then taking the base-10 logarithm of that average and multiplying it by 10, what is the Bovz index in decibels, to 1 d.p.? -0.2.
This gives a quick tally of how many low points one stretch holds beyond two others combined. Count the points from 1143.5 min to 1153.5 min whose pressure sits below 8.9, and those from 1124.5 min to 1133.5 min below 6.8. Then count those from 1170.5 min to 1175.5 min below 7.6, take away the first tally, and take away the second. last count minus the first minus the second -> -5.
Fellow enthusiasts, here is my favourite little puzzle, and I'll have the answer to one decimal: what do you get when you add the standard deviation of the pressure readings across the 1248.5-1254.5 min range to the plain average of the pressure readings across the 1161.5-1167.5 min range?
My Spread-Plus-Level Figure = 5.3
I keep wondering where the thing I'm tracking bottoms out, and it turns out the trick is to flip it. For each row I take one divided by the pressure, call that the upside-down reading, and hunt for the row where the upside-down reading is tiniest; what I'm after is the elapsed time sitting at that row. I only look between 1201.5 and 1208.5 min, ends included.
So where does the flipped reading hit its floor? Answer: 1208.0 min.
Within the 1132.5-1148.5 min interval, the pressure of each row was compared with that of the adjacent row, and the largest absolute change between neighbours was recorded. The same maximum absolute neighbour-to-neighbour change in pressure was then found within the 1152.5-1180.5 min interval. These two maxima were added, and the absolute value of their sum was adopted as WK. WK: 1.8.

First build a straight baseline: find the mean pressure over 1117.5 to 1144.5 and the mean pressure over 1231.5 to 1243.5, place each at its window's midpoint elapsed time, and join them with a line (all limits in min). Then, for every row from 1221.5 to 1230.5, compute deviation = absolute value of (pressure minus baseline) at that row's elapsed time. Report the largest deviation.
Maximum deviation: 1.60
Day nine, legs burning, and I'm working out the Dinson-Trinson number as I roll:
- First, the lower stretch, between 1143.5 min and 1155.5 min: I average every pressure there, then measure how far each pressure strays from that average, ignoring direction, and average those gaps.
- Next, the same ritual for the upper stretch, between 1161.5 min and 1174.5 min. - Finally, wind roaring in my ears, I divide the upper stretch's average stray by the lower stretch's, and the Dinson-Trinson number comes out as 0.6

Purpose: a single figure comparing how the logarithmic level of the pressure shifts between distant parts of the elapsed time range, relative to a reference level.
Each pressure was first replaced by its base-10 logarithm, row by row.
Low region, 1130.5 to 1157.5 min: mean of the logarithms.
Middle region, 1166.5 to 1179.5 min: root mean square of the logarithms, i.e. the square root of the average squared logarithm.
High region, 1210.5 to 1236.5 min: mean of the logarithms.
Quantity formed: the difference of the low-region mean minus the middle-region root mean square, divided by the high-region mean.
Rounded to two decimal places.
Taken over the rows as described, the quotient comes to 0.19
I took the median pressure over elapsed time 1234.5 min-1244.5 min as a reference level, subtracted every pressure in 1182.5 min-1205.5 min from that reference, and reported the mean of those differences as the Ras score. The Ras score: 4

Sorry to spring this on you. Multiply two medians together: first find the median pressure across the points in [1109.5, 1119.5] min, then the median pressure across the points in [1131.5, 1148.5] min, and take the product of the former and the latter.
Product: 70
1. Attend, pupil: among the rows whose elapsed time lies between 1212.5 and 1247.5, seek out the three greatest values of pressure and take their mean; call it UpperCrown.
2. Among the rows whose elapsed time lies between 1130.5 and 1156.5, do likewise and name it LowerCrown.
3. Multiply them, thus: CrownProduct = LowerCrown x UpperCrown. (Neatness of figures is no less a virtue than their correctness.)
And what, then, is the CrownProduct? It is 98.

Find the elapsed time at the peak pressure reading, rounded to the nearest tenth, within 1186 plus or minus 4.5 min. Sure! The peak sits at 1190.0 min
